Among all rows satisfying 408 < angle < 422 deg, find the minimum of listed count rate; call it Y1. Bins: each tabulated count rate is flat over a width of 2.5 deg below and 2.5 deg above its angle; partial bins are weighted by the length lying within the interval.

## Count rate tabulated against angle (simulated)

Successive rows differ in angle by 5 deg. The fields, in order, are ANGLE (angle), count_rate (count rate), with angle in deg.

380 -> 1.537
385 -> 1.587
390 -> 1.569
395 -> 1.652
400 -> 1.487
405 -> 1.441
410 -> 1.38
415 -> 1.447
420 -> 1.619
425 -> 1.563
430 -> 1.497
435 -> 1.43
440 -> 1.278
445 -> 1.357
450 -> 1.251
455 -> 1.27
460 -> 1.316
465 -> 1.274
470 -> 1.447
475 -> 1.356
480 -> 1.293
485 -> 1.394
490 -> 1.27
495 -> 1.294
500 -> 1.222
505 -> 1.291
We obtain 1.38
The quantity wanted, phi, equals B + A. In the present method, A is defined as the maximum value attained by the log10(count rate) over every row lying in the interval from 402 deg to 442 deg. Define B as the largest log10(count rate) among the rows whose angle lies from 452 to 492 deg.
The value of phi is 0.37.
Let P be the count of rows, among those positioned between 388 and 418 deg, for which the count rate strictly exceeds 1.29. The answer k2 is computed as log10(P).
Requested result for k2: 0.78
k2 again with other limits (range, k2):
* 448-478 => 0.48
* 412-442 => 0.70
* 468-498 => 0.70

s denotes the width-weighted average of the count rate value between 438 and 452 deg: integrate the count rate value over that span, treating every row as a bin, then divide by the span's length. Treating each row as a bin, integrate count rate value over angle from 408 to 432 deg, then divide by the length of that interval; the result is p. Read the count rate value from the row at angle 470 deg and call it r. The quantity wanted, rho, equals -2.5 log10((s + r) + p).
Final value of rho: -1.57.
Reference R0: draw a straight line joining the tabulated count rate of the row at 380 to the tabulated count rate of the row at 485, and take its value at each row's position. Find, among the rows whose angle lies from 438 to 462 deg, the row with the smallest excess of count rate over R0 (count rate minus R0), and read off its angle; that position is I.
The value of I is 450 deg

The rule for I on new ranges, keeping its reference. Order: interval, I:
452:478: 455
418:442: 440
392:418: 410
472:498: 490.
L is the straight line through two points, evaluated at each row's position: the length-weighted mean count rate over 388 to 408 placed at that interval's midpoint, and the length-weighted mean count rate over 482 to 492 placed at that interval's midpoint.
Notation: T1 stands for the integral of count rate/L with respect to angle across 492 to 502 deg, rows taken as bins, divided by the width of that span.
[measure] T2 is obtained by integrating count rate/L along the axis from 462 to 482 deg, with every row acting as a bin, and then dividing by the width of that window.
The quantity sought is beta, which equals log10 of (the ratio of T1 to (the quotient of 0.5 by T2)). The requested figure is 0.276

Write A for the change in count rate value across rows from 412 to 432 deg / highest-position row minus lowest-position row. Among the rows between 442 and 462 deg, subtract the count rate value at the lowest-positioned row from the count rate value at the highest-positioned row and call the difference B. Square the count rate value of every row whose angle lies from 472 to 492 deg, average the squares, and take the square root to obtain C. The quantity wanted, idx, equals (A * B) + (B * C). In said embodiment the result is -0.06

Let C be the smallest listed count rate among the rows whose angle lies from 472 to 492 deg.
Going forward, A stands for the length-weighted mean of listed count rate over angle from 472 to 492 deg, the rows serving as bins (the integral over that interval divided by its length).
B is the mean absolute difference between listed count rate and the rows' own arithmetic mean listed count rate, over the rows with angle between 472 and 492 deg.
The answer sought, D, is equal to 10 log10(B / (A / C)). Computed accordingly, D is -13.5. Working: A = 1.33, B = 0.047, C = 1.27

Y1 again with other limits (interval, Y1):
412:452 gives 1.251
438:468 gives 1.251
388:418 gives 1.38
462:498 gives 1.27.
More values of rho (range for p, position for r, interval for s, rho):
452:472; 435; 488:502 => -1.51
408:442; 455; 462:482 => -1.53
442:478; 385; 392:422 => -1.61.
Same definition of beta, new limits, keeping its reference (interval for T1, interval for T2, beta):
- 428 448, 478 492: 0.278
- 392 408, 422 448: 0.292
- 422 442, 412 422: 0.308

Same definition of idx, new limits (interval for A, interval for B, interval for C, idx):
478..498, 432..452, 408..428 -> -0.27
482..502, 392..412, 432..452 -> -0.32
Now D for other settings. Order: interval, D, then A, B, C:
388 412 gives -11.2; 1.51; 0.084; 1.38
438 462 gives -14.9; 1.29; 0.034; 1.251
